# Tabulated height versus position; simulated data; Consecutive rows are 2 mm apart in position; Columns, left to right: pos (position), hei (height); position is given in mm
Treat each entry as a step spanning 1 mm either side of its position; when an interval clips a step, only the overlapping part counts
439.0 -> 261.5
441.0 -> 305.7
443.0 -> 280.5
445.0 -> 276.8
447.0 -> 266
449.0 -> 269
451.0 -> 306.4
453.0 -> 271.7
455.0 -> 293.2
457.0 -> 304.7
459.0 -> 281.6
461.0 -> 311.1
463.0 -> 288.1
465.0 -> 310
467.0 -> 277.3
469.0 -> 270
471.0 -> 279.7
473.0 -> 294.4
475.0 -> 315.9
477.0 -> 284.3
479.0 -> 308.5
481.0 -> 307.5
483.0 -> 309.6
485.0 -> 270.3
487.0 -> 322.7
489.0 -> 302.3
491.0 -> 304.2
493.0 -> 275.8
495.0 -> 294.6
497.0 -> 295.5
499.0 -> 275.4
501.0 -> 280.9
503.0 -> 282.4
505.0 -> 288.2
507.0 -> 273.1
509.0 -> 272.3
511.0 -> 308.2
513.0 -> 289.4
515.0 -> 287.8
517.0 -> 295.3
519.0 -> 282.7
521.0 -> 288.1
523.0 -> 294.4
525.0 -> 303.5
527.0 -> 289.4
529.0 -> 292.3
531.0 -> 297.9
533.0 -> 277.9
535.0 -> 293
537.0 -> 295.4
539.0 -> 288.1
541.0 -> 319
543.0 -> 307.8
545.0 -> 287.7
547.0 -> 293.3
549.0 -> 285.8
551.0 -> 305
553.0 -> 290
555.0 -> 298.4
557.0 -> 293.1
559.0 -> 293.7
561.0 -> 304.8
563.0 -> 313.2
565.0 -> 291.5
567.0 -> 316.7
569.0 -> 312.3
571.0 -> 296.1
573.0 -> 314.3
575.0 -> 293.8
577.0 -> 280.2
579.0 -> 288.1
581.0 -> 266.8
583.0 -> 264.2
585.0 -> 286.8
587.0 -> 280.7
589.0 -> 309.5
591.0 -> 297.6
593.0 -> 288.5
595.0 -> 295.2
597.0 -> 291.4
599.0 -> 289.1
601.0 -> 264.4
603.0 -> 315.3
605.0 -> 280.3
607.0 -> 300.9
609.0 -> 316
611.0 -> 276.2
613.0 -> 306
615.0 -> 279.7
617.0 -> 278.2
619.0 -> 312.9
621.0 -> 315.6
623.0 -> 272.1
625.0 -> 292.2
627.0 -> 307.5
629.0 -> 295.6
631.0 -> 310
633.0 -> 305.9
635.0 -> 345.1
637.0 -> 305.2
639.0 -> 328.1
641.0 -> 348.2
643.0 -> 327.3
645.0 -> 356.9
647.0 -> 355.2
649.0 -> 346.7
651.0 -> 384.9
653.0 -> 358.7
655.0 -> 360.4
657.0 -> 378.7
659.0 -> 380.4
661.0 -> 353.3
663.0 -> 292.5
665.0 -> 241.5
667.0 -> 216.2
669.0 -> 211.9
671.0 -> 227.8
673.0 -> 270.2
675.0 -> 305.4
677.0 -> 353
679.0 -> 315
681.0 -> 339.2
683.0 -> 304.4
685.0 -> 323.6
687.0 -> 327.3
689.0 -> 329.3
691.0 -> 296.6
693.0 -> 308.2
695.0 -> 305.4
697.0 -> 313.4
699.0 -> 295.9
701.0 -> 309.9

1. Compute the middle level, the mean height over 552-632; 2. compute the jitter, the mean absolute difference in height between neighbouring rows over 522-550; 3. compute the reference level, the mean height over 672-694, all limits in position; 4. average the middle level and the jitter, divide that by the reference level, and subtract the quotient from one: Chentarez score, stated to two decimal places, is 0.52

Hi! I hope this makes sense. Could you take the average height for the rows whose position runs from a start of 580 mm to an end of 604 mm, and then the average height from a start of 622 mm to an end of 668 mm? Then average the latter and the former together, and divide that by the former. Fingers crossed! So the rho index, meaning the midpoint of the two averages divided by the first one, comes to 1.064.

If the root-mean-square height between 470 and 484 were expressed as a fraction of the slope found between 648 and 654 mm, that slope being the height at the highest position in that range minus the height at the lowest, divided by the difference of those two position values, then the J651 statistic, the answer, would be 100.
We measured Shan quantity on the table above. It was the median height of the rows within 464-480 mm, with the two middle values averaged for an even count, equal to 289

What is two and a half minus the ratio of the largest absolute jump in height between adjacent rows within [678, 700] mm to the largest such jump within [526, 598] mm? 1.4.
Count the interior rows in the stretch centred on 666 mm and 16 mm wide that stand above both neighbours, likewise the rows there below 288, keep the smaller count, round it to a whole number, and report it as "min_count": 0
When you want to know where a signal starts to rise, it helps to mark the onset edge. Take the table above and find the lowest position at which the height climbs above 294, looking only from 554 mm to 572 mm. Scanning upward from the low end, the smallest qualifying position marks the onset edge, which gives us 555.0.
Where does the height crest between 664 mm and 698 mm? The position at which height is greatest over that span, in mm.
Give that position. 677.0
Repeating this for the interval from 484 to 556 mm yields 487.0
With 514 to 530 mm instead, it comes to 525.0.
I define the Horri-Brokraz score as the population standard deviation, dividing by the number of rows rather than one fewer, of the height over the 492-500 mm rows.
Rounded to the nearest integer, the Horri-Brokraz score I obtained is 10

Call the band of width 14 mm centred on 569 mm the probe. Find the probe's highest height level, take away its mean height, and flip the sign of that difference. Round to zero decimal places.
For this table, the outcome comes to -11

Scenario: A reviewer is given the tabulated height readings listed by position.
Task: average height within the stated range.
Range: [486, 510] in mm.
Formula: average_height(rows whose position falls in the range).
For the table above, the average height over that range 289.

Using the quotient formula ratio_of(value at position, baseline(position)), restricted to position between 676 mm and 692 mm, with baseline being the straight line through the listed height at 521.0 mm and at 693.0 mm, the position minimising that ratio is 691.0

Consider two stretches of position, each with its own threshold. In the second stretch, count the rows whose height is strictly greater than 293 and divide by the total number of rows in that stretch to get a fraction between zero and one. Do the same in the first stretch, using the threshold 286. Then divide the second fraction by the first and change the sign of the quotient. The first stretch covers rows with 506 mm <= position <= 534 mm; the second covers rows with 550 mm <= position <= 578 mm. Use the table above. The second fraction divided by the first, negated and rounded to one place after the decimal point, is -1.1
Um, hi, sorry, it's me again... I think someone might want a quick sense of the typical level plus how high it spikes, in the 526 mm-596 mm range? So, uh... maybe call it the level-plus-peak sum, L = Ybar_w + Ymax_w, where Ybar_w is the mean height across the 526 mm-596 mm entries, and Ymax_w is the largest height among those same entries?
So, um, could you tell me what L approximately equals 614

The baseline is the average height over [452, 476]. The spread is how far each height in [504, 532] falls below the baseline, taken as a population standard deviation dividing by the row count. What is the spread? 10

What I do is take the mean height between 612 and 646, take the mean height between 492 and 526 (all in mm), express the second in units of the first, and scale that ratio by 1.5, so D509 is 1.39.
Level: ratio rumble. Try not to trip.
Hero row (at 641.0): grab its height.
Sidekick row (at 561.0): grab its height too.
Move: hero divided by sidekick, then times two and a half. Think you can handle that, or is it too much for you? 2.9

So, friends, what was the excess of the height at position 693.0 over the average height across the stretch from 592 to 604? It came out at 18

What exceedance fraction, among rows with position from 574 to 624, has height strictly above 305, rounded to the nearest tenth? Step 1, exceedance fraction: 0.2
